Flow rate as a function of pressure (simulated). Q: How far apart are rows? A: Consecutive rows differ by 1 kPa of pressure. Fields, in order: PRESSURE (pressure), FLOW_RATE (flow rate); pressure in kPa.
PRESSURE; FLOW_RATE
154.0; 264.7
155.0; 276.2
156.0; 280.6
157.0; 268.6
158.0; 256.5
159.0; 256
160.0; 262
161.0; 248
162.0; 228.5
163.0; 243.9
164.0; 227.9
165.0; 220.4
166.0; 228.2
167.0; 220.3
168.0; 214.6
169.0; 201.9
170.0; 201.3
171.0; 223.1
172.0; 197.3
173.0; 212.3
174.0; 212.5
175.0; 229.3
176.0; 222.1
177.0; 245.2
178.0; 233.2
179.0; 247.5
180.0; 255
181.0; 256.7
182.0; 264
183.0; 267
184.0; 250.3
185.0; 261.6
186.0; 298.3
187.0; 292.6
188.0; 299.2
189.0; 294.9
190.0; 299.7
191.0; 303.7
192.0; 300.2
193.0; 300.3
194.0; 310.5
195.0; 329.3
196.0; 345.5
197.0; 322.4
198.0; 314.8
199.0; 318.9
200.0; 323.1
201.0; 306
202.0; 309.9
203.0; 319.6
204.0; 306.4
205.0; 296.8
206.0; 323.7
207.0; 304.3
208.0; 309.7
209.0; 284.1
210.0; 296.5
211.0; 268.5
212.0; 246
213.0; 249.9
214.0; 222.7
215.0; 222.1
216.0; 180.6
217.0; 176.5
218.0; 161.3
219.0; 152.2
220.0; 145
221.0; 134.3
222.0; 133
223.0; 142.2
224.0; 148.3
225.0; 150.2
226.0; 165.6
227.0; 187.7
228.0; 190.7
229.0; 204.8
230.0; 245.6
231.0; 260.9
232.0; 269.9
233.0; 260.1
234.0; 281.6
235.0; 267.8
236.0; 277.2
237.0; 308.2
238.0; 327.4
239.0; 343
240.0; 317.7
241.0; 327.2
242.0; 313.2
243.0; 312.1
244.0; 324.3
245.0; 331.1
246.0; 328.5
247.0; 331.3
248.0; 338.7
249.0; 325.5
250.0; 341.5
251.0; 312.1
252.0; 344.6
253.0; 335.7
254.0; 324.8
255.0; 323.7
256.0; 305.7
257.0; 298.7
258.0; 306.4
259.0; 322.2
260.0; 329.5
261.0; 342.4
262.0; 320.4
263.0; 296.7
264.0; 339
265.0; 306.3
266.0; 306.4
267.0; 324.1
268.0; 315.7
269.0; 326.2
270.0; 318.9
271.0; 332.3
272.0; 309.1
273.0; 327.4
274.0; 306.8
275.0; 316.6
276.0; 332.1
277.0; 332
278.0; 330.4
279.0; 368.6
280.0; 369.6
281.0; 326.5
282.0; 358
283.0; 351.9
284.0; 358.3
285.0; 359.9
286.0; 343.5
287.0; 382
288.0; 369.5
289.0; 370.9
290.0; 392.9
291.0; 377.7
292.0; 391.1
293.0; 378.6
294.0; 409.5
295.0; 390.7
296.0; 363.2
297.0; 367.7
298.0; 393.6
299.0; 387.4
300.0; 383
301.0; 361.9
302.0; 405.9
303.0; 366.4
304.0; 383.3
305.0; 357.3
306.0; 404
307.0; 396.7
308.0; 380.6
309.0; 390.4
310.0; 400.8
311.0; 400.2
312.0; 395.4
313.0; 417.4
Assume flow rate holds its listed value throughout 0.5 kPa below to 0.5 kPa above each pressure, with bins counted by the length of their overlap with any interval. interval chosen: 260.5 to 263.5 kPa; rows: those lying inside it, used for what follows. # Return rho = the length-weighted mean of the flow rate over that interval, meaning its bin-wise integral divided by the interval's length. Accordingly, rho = 320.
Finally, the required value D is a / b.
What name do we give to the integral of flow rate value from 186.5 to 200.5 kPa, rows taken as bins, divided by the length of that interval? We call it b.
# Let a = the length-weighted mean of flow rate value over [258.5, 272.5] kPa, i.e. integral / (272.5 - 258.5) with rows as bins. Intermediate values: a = 321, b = 311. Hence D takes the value 1.03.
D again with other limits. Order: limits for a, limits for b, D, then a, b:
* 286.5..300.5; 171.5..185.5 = 1.60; 383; 240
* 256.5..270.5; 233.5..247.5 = 1.01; 318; 314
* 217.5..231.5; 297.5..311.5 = 0.45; 173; 387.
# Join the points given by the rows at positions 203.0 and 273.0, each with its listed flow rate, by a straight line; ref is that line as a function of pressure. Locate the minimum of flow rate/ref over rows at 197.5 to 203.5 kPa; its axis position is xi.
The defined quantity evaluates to 201.0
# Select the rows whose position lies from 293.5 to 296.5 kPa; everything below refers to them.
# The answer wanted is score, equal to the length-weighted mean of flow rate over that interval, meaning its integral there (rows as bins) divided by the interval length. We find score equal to 388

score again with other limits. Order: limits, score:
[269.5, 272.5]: 320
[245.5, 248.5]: 333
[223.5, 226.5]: 155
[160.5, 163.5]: 240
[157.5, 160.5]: 258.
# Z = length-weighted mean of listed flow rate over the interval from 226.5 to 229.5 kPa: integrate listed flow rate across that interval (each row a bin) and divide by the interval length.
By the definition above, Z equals 194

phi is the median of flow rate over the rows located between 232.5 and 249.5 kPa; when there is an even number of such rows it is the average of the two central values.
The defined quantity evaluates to 324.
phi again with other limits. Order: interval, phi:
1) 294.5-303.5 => 383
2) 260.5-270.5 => 320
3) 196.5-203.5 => 319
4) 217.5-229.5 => 151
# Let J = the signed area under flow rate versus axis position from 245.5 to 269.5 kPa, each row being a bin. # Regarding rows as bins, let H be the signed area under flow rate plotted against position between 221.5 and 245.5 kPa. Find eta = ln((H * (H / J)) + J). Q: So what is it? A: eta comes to 9.44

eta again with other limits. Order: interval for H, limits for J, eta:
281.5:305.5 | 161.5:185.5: 9.91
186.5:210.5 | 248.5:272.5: 9.60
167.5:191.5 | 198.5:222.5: 9.39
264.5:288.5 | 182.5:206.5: 9.69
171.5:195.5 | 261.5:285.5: 9.48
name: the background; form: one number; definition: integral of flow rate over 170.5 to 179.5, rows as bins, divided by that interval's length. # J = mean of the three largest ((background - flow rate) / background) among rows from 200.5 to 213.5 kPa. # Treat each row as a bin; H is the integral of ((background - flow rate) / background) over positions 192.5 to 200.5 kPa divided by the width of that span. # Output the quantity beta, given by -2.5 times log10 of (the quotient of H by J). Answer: -1.3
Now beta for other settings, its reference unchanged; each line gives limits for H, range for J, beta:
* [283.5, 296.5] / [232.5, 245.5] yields -1.3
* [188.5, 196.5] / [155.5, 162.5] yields -1.6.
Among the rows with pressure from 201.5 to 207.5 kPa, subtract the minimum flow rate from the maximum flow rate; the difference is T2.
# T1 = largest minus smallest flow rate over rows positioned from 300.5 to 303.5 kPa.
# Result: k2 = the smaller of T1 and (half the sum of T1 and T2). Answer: 35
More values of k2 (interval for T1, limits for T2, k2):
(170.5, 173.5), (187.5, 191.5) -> 17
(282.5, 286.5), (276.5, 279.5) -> 16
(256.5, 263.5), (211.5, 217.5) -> 46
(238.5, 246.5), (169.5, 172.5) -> 28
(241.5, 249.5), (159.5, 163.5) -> 27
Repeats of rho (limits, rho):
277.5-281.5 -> 349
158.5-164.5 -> 244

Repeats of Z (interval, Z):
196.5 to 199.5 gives 319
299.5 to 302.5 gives 384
